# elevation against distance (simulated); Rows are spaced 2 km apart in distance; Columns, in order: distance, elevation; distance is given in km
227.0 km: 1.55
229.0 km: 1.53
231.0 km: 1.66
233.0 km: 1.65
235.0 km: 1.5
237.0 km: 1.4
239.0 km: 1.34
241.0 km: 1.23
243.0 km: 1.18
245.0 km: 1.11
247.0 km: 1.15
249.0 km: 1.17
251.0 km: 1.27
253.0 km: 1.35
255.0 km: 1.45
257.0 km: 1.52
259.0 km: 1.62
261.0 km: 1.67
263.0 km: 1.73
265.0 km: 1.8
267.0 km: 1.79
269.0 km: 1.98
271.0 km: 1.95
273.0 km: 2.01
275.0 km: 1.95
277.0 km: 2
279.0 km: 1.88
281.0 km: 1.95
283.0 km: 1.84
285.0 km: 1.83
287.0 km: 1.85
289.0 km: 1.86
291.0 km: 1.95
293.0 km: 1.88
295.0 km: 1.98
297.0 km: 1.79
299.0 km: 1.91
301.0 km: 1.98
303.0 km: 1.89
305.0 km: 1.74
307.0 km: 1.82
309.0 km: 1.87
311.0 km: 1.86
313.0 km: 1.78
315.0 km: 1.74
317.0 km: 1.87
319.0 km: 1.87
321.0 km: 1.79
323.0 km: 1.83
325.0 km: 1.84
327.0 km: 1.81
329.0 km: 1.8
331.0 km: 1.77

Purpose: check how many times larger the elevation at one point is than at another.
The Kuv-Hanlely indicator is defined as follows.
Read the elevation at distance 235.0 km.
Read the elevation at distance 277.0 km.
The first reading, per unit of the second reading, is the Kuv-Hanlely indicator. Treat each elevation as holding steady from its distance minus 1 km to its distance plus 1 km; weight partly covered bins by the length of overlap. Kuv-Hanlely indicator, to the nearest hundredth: 0.75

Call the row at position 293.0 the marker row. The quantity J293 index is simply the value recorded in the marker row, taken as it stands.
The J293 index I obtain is 1.88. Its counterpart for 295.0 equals 1.98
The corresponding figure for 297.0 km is 1.79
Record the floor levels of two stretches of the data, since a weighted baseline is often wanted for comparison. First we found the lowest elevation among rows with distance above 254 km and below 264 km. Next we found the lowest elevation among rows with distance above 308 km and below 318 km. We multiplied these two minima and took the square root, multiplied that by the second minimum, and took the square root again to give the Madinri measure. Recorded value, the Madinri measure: 1.66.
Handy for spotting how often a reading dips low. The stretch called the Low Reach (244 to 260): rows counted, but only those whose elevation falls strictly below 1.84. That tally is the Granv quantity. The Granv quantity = 8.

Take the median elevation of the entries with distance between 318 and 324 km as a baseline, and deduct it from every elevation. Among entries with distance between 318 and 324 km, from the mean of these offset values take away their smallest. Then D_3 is 0.040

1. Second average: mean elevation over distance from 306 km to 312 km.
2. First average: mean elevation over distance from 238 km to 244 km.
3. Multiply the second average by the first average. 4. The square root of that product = 1.52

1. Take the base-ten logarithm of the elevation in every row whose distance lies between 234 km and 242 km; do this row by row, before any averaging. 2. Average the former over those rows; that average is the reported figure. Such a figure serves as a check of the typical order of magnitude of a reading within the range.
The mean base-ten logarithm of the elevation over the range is 0.135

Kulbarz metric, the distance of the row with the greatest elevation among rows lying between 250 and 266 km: 265.0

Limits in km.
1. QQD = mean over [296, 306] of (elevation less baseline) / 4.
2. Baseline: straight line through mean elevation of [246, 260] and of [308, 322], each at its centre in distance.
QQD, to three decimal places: 0.035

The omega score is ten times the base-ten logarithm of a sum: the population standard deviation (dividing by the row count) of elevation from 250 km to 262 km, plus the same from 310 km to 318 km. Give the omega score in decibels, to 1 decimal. -7.1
